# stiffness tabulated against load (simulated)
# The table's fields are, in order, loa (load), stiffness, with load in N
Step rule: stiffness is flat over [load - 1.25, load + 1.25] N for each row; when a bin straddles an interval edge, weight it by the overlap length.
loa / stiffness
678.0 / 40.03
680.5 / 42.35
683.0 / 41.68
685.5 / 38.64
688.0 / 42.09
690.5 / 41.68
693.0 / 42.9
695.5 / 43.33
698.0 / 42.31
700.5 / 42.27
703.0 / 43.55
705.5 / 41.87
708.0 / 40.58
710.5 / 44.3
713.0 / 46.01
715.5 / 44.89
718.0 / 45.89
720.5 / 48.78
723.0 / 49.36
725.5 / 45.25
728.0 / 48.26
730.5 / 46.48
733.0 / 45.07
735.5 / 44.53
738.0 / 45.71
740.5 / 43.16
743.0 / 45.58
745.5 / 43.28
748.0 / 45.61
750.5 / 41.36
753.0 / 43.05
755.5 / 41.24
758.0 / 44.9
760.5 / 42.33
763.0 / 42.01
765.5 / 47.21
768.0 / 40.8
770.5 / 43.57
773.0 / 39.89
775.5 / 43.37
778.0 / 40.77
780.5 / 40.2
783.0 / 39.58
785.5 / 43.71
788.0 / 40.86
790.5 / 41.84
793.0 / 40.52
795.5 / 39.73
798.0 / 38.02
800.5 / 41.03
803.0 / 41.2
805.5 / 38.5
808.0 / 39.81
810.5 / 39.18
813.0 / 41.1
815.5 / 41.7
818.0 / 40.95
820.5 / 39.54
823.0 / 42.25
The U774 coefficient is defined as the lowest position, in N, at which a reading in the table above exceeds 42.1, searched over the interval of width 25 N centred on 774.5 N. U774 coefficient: 765.5 N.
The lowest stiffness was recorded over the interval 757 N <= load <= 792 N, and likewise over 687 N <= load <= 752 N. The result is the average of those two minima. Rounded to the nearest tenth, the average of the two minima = 40.1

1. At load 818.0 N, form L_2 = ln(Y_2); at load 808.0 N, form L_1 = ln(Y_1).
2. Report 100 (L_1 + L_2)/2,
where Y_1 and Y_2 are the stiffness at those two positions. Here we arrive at 370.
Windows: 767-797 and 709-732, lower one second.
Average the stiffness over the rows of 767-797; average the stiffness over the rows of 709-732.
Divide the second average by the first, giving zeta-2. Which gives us 1.13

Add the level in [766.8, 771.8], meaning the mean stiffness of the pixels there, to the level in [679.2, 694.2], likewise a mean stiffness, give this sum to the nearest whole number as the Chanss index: 84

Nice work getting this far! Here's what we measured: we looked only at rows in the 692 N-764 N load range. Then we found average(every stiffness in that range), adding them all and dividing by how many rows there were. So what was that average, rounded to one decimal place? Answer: 44.3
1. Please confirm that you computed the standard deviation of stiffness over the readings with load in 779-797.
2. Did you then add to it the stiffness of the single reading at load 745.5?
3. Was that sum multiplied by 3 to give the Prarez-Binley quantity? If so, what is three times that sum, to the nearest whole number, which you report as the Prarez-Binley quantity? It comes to 134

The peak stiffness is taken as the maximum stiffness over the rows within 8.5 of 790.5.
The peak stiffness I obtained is 43.71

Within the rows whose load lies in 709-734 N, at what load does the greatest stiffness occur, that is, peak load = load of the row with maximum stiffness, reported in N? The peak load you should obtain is 723.0 N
